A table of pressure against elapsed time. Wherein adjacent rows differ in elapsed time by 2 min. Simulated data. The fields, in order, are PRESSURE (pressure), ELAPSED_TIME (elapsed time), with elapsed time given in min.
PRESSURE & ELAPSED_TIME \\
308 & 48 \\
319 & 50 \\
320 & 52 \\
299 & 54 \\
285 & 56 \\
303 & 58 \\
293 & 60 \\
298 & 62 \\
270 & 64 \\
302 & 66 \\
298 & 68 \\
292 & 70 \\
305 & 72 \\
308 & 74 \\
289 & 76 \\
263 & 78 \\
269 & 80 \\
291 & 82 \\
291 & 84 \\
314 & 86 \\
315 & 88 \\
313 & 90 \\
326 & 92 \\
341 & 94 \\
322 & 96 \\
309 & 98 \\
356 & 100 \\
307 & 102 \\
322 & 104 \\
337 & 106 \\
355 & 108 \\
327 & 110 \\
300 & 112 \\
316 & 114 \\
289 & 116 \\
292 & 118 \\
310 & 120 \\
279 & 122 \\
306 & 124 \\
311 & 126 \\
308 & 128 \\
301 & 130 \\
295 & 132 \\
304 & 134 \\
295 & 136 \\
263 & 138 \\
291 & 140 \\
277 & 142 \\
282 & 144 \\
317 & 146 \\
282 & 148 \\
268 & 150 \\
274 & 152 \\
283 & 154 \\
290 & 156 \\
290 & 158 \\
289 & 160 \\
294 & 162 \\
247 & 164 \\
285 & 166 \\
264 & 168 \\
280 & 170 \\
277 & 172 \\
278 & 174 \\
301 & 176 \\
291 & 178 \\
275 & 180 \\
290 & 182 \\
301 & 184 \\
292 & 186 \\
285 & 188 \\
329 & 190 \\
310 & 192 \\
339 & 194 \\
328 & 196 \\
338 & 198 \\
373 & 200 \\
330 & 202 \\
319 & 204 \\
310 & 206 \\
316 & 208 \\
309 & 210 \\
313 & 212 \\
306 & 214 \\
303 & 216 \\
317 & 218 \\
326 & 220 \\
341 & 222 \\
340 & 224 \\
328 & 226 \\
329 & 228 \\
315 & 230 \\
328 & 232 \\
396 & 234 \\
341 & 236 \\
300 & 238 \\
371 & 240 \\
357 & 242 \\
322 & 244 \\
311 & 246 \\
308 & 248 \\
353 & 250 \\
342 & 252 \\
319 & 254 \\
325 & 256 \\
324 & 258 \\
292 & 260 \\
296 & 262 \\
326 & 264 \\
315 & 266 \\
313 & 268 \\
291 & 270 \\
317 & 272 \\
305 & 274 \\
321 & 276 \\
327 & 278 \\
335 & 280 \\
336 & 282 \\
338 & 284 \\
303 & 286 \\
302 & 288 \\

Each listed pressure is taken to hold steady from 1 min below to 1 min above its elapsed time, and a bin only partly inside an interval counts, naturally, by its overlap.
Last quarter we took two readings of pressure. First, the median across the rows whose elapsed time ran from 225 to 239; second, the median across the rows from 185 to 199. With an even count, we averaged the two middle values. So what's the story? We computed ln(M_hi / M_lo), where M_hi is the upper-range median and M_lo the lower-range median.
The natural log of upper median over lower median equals 0.00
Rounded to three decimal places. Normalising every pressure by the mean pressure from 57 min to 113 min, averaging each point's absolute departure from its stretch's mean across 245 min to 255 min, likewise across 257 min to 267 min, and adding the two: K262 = 0.097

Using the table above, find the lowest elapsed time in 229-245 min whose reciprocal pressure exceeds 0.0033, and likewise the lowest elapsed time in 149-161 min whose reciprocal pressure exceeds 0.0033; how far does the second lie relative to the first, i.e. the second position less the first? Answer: -88 min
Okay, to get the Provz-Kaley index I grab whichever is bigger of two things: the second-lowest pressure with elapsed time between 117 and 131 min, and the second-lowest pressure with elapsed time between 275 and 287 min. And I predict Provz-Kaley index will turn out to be 321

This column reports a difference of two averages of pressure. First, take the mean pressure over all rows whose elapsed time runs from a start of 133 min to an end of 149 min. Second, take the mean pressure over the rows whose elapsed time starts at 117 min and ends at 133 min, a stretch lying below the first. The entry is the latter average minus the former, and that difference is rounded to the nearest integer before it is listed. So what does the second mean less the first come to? 11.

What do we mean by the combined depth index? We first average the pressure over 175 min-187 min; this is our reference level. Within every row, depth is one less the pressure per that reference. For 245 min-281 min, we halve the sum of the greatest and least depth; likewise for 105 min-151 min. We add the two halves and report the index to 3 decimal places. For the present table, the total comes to -0.163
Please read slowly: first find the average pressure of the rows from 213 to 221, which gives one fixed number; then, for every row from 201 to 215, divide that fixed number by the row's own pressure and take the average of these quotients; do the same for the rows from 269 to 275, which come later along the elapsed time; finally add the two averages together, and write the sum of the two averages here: 2.02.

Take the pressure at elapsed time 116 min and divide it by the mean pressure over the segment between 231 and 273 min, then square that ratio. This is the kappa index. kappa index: 0.79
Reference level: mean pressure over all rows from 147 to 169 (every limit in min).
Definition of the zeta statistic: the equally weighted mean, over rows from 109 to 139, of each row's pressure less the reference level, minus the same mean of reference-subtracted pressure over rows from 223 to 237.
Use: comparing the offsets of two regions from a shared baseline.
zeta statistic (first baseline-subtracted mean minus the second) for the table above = -40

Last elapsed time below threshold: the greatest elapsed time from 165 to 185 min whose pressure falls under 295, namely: 182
